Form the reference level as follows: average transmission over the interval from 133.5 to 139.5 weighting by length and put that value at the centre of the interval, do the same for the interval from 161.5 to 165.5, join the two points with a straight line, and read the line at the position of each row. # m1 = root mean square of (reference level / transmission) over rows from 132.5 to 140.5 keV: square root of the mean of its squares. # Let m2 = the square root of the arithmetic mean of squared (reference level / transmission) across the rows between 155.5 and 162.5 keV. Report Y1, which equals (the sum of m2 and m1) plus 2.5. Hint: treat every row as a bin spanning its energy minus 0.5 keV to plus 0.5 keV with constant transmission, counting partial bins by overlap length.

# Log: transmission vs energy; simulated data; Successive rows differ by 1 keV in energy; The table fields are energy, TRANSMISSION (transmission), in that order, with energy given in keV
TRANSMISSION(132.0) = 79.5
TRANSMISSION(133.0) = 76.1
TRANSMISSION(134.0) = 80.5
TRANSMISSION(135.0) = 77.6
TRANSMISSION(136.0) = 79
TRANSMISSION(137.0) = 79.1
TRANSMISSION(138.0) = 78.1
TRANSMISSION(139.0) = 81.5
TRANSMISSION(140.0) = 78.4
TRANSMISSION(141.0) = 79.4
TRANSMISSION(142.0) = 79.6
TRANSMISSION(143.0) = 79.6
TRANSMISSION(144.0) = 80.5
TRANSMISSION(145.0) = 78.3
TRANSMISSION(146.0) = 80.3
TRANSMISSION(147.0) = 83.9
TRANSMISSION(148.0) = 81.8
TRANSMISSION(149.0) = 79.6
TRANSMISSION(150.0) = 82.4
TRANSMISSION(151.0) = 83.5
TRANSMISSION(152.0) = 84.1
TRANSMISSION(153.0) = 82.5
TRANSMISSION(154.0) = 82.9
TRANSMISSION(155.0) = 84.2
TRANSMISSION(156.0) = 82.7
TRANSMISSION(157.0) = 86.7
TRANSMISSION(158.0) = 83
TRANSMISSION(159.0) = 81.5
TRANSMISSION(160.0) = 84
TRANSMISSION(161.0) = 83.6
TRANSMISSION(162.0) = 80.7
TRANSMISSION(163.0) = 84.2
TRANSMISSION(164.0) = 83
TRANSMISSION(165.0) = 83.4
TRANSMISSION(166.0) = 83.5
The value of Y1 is 4.497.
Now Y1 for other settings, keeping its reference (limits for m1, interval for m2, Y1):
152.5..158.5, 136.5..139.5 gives 4.477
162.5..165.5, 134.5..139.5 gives 4.497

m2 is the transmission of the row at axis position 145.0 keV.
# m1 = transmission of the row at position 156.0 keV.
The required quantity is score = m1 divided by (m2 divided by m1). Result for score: 87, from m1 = 82.7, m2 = 78.3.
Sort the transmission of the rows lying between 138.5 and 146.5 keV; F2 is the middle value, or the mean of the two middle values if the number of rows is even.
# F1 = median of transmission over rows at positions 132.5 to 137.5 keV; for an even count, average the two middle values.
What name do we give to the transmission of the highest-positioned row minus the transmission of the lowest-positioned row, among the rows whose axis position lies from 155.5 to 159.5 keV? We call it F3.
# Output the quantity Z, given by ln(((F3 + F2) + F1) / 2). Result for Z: 4.37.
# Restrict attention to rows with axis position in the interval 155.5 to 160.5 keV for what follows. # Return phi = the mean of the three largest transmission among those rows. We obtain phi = 84.6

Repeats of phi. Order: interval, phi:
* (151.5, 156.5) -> 83.7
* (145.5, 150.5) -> 82.7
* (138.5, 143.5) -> 80.2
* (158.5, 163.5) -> 83.9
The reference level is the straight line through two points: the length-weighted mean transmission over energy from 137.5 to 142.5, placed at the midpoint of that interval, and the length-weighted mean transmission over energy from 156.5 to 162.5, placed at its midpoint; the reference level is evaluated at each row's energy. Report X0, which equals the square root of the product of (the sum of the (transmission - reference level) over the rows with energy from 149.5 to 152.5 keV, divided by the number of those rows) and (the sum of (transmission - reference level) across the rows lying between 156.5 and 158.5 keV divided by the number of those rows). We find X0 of 1.87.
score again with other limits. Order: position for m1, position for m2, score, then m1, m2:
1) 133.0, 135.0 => 75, 76.1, 77.6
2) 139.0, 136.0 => 84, 81.5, 79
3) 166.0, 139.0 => 86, 83.5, 81.5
